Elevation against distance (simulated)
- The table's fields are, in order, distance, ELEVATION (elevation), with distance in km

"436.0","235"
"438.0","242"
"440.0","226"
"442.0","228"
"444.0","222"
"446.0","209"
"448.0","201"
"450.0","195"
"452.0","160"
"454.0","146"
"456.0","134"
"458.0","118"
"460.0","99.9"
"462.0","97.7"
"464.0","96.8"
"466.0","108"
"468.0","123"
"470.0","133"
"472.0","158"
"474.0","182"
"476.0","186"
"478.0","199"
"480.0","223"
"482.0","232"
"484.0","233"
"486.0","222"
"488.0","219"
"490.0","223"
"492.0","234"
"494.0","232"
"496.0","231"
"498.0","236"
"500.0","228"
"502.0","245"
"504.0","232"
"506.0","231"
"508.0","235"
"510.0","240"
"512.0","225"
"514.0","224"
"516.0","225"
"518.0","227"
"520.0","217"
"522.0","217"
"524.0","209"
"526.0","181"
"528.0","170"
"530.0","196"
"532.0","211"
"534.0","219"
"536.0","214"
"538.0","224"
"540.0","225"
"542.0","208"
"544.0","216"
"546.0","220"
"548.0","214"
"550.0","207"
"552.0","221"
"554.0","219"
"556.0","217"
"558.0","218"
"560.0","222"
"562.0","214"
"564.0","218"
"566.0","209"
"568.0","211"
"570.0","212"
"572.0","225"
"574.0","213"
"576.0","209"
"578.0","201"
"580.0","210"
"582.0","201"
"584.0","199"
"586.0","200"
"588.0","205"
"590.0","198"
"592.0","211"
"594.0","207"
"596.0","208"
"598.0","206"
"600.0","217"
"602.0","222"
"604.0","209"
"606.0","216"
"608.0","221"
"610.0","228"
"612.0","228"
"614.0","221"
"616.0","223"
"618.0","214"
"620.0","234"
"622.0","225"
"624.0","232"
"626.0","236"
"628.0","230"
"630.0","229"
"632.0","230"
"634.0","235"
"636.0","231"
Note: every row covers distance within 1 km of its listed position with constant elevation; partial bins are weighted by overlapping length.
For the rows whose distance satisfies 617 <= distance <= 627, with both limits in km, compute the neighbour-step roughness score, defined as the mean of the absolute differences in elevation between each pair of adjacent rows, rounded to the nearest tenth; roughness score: 10.0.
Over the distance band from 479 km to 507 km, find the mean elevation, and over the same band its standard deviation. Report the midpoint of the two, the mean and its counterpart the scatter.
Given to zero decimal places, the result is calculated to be 118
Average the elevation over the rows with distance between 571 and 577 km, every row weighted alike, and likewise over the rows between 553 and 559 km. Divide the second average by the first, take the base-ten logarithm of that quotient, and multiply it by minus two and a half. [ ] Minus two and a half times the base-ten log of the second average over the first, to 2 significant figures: -0.012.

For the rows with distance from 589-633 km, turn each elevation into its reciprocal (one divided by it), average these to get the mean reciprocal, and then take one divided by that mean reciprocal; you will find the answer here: 220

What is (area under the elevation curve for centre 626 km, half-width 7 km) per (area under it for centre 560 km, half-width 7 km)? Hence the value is 1.07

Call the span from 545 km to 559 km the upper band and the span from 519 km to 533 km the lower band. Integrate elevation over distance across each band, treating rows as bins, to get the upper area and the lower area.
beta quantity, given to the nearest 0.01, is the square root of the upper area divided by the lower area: 1.04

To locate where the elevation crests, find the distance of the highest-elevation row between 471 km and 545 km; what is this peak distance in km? 502.0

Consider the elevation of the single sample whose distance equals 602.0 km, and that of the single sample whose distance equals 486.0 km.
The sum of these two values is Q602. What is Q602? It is 444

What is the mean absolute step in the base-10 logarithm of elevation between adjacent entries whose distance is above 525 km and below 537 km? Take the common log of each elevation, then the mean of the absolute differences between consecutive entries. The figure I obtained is 0.029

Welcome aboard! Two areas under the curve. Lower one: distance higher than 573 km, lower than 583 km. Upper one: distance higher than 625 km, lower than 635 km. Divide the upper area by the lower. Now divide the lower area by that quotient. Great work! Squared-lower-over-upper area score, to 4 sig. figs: 1843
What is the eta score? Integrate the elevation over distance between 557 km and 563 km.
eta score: 1308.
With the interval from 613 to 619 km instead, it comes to 1316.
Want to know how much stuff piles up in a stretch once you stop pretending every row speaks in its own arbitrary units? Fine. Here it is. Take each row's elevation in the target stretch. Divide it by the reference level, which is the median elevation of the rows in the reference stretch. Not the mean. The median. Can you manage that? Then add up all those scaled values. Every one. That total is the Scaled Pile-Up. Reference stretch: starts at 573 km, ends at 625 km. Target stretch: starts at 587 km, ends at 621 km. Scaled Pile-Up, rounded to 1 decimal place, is 17.3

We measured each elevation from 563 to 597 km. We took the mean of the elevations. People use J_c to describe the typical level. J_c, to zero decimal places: 208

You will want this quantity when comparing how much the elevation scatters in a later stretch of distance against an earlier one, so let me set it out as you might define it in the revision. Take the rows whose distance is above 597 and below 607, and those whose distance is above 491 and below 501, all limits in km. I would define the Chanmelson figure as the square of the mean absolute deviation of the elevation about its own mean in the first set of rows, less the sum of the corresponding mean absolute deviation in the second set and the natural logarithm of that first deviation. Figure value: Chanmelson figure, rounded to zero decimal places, 23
